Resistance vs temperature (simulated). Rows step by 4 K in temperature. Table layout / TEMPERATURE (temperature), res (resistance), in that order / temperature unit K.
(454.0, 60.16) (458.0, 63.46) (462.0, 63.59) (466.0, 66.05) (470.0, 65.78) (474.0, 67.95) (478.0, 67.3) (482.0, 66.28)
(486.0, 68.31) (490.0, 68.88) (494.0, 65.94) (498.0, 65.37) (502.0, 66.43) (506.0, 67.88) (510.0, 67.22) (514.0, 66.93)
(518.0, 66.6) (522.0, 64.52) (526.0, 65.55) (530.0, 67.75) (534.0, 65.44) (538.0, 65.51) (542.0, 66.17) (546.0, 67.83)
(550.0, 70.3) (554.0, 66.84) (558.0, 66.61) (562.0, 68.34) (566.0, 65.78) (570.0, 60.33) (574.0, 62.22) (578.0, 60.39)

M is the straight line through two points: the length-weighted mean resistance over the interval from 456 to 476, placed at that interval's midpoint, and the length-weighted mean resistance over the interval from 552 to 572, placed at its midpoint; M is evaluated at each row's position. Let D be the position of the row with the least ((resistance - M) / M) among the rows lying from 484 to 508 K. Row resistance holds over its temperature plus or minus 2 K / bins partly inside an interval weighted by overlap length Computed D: 498.0 K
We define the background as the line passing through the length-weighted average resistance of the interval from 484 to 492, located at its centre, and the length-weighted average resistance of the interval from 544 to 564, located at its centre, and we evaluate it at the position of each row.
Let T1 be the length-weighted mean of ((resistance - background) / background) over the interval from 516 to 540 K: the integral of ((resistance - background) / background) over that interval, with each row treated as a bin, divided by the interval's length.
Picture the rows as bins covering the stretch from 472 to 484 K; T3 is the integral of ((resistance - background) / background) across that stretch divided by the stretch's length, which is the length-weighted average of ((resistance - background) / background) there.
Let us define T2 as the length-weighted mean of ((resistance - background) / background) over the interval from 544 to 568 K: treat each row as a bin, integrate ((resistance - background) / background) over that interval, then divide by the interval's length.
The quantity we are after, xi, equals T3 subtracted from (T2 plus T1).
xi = -0.017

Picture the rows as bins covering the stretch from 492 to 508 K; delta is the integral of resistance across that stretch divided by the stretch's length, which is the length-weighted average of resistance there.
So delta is 66.4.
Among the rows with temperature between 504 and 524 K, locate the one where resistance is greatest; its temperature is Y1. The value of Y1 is 506.0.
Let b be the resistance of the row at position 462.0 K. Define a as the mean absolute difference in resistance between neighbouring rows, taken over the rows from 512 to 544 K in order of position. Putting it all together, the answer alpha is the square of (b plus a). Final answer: 4203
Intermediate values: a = 1.2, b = 63.59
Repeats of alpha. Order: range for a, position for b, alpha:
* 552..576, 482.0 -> 4713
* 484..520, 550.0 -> 5081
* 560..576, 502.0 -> 4862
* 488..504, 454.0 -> 3805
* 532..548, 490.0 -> 4855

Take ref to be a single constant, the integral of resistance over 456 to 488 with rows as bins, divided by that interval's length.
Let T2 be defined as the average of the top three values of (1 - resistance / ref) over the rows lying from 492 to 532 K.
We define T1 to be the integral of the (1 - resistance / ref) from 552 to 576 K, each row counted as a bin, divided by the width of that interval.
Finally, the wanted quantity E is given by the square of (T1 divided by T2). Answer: 1.3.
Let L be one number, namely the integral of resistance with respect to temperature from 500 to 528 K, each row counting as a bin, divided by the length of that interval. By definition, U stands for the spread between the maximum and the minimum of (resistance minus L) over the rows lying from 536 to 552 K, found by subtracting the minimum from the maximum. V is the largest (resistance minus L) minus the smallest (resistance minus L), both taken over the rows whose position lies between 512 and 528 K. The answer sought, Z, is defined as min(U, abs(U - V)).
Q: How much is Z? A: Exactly 2.4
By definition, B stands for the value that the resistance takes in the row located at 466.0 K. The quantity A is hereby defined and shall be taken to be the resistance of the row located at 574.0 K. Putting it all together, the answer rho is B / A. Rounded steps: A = 62.22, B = 66.05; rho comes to 1.062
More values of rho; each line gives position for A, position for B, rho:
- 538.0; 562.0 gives 1.043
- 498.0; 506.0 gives 1.038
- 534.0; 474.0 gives 1.038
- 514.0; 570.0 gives 0.901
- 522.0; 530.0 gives 1.050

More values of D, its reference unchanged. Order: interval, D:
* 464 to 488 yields 470.0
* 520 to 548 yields 522.0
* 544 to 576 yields 570.0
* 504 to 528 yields 522.0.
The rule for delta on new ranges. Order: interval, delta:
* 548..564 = 68.0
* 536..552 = 67.5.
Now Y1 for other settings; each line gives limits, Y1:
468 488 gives 486.0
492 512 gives 506.0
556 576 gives 562.0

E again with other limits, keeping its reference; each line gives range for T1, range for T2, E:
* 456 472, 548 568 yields 18.3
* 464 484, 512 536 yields 0.4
